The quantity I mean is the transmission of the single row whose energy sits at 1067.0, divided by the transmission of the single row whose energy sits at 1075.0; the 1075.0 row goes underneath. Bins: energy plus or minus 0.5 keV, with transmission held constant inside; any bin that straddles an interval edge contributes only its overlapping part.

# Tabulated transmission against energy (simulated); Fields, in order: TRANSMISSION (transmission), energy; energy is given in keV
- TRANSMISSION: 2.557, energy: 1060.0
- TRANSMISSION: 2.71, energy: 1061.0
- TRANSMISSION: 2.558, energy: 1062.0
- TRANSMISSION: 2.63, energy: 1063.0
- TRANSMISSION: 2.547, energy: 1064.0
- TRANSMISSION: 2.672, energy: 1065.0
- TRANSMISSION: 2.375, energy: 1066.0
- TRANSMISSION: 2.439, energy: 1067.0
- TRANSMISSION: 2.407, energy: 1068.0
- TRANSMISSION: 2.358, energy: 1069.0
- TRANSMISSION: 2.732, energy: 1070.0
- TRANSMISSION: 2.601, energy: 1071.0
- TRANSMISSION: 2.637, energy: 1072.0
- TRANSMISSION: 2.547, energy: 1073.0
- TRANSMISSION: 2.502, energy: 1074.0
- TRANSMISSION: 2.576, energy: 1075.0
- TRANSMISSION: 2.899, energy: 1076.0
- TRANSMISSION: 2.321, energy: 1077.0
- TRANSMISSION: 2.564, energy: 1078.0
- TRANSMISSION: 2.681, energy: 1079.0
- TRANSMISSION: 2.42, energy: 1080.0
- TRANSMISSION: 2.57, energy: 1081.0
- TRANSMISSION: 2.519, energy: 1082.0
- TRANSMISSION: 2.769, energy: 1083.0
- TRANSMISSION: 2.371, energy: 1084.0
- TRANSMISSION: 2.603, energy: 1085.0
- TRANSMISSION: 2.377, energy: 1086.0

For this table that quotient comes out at 0.95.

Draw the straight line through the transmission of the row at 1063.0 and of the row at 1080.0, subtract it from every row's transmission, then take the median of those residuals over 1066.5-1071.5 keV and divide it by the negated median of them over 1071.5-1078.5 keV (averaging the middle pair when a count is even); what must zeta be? 1.5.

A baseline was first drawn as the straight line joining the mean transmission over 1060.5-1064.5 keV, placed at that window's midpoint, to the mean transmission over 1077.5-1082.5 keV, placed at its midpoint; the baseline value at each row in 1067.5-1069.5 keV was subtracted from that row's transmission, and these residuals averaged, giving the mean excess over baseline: -0.21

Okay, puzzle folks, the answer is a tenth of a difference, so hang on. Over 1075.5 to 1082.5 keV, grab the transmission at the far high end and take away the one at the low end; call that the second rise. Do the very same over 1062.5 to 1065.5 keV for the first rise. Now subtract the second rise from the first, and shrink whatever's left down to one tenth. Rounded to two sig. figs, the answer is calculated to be 0.042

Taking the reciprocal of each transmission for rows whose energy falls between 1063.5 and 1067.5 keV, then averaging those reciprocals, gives 0.3995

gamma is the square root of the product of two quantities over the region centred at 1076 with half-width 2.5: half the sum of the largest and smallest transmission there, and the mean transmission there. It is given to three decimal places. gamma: 2.591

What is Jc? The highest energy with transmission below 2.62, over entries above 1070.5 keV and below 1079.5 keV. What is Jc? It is 1078.0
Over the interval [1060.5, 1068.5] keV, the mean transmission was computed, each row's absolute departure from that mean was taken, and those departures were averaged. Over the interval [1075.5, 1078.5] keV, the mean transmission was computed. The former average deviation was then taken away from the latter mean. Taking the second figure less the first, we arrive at 2.493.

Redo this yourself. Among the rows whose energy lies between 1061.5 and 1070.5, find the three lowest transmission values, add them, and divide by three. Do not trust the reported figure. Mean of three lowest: 2.38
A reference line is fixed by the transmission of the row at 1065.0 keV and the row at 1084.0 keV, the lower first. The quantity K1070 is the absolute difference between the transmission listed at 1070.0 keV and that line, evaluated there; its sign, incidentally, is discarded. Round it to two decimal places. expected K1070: 0.14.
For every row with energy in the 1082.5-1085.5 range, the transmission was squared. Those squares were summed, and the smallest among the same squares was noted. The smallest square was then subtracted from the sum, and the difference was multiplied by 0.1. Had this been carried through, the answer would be 1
